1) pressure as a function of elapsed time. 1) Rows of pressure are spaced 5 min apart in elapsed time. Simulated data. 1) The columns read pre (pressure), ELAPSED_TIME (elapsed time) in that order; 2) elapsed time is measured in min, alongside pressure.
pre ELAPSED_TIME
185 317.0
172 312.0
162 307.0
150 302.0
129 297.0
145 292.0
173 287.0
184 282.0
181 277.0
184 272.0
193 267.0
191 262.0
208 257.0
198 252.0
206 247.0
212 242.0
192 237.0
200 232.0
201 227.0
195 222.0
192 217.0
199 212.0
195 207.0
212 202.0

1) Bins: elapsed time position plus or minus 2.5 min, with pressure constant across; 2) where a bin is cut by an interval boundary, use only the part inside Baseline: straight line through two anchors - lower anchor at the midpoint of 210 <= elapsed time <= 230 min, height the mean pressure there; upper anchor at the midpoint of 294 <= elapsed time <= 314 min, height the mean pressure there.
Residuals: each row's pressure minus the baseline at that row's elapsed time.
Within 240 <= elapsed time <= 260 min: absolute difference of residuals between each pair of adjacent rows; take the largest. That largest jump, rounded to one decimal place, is 12.6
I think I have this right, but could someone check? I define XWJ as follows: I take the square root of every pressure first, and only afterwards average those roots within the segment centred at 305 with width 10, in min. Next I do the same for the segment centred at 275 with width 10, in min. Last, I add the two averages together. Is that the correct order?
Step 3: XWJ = 26.0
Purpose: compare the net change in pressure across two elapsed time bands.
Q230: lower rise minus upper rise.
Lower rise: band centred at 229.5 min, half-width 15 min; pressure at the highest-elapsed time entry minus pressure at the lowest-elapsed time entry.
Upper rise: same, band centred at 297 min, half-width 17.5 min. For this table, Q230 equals 32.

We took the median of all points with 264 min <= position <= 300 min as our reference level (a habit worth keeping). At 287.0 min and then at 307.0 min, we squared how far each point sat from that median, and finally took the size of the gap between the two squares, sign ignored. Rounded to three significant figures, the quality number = 297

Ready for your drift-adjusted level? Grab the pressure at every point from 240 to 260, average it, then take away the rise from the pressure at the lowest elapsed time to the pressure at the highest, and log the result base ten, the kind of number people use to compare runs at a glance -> 2.32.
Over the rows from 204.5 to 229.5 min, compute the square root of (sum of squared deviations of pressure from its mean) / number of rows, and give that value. 3.2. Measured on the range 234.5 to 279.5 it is 10.1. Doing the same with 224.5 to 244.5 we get 7.1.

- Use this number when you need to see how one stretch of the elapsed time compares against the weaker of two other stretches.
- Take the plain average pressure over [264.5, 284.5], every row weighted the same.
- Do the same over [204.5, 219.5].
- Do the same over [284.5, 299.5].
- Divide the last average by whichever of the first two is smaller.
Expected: 0.80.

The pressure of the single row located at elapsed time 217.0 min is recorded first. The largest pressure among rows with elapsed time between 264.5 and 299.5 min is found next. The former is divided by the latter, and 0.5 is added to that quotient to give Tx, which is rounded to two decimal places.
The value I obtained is 1.49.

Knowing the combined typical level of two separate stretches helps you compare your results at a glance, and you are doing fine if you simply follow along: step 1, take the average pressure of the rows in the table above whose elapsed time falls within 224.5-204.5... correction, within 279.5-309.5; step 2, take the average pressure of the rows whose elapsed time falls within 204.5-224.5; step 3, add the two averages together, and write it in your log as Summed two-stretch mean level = 352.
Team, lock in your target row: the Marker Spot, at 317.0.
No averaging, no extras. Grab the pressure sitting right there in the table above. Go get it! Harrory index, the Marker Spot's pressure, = 185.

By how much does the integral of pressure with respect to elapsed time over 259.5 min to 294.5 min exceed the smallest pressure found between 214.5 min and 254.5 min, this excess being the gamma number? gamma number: 6063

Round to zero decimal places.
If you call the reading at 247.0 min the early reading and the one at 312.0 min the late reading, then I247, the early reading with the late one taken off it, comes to 34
